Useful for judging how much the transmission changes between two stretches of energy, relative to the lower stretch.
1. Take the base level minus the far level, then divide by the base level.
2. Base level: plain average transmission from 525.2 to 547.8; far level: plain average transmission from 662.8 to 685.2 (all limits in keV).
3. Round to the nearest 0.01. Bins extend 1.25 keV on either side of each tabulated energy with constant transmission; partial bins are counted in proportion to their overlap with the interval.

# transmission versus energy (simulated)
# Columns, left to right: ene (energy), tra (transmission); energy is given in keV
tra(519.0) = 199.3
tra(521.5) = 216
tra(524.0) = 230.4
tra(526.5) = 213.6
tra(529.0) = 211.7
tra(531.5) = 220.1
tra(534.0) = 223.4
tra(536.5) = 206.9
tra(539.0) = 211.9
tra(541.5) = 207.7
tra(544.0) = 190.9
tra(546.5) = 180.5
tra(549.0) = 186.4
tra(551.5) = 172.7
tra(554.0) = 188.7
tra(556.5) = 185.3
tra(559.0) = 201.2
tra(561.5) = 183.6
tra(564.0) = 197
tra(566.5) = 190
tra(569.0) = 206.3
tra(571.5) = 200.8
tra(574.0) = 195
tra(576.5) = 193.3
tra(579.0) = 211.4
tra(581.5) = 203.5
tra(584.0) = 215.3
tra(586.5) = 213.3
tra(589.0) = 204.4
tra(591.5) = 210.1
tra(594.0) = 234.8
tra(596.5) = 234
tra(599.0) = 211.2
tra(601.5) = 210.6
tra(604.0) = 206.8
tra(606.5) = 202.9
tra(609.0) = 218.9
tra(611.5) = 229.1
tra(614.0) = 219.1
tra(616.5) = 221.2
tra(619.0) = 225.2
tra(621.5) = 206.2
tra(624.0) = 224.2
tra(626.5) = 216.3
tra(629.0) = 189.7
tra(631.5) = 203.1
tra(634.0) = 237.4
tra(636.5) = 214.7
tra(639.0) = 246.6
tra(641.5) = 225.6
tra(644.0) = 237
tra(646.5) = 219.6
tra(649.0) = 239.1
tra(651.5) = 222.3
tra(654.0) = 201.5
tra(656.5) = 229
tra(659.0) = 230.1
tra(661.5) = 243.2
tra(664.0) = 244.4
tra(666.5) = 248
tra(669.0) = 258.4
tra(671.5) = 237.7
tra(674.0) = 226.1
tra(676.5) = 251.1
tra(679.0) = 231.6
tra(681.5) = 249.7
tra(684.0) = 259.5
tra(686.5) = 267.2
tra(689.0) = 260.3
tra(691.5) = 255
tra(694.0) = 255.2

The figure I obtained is -0.18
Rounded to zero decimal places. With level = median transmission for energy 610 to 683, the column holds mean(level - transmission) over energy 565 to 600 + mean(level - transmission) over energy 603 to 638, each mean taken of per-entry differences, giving 34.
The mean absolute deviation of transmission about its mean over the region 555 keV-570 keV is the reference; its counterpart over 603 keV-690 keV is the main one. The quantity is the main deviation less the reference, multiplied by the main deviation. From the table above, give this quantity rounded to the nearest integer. 114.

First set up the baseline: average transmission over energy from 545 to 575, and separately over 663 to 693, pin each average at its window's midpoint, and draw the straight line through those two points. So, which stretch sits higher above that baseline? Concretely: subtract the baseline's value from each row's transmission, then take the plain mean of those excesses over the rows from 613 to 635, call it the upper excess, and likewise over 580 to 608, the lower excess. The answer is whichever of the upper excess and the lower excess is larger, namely 5.9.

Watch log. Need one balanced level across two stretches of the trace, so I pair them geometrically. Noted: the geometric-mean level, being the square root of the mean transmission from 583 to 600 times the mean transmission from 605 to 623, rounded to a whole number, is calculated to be 218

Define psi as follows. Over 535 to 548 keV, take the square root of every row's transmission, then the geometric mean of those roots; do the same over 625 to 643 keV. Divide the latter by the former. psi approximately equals 1.05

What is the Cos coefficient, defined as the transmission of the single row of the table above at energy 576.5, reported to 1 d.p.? 193.3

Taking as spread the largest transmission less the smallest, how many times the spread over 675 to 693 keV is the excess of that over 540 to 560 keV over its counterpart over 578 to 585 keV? 0.65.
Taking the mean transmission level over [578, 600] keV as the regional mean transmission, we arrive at 215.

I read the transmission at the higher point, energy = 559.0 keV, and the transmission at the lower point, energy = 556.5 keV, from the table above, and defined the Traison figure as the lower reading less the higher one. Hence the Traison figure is -16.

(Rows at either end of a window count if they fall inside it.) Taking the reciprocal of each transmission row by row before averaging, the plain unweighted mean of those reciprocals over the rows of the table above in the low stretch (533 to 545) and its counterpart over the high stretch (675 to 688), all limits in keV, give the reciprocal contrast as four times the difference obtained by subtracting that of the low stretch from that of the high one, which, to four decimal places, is -0.0033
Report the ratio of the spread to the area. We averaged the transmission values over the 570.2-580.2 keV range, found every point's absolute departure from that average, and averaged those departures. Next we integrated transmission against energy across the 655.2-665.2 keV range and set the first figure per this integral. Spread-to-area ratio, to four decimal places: 0.0025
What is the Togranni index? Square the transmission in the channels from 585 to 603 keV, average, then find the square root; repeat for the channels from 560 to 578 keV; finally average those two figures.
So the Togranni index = 206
